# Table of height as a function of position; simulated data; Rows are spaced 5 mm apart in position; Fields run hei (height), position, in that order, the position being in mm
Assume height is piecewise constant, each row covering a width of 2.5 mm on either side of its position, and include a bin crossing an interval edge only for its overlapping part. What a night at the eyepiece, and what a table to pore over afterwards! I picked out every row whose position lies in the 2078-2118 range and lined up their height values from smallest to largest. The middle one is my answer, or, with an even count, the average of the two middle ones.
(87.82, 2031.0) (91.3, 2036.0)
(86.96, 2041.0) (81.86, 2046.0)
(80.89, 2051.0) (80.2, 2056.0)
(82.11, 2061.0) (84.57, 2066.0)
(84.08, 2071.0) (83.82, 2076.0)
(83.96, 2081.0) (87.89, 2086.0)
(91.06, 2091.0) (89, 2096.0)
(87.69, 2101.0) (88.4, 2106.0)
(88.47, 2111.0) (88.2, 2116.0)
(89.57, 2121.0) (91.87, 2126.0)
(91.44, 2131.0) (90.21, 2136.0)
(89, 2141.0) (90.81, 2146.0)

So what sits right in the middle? 88.3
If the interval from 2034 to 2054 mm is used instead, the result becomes 84.4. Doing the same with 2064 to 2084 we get 84.0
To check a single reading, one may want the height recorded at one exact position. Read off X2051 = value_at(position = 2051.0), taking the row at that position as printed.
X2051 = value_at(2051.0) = 80.89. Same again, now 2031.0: 87.82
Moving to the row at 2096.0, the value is 89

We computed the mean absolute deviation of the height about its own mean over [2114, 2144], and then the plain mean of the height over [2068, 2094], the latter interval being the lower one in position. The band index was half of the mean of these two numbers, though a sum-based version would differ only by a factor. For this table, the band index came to 21.8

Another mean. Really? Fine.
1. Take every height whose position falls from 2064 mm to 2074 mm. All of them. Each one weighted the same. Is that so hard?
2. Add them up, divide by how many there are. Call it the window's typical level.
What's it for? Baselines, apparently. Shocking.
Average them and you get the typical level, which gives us 84.3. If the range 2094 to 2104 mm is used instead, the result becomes 88.3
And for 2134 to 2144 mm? 89.6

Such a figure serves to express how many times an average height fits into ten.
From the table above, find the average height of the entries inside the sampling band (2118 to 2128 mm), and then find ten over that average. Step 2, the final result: 0.110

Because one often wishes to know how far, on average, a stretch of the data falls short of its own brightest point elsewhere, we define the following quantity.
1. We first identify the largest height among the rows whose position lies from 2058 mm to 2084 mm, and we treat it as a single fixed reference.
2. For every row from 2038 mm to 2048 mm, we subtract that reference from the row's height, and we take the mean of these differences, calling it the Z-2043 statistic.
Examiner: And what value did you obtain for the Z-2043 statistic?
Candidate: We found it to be 0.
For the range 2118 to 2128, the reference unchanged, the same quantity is 6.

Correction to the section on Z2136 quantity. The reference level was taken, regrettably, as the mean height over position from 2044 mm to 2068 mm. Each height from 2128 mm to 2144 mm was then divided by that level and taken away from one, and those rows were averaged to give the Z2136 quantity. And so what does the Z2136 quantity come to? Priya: -0.10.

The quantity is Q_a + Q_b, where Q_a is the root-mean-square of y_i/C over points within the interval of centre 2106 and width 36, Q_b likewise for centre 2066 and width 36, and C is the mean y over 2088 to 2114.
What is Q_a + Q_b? 1.93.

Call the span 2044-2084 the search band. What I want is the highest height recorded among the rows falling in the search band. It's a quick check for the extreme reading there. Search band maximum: 84.57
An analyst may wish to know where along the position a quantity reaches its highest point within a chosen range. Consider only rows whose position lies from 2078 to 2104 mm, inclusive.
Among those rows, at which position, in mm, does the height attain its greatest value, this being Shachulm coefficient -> 2091.0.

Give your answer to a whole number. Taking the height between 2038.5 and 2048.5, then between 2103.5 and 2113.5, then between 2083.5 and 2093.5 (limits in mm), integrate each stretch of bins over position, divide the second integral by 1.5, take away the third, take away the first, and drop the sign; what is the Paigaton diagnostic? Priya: 1149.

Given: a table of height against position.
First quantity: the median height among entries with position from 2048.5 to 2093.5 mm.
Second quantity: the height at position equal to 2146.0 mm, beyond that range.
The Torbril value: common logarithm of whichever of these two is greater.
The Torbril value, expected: 1.958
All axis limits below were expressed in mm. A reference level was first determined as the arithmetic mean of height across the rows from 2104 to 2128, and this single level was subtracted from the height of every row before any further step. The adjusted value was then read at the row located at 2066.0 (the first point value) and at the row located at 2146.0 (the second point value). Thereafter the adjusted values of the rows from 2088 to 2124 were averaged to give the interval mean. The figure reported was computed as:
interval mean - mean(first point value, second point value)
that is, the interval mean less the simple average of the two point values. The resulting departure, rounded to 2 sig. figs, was 1.2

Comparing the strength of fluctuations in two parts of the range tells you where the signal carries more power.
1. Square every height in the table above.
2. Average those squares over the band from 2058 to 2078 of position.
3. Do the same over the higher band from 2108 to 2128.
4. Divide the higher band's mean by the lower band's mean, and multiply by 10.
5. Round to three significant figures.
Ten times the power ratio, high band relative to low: 11.5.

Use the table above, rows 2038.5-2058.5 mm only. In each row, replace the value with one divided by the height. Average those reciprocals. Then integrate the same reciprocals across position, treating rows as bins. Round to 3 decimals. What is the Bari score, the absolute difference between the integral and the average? 0.231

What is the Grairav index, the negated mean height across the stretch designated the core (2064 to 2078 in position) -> -84.2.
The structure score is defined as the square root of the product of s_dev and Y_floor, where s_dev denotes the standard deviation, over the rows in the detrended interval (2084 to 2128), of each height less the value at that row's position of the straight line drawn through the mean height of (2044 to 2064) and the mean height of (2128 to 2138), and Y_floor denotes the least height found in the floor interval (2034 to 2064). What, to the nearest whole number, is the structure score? 12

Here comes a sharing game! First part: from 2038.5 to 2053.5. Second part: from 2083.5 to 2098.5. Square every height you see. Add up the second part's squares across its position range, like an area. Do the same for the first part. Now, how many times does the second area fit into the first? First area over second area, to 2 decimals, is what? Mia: 0.87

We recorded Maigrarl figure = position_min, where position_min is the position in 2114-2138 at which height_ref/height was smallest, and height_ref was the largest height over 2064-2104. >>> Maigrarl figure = 2126.0 mm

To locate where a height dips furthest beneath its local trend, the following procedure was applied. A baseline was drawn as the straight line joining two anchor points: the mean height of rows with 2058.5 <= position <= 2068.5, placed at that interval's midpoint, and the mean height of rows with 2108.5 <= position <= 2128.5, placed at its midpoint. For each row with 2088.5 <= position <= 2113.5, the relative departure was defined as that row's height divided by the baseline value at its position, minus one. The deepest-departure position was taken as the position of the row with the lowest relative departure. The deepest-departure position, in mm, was 2111.0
